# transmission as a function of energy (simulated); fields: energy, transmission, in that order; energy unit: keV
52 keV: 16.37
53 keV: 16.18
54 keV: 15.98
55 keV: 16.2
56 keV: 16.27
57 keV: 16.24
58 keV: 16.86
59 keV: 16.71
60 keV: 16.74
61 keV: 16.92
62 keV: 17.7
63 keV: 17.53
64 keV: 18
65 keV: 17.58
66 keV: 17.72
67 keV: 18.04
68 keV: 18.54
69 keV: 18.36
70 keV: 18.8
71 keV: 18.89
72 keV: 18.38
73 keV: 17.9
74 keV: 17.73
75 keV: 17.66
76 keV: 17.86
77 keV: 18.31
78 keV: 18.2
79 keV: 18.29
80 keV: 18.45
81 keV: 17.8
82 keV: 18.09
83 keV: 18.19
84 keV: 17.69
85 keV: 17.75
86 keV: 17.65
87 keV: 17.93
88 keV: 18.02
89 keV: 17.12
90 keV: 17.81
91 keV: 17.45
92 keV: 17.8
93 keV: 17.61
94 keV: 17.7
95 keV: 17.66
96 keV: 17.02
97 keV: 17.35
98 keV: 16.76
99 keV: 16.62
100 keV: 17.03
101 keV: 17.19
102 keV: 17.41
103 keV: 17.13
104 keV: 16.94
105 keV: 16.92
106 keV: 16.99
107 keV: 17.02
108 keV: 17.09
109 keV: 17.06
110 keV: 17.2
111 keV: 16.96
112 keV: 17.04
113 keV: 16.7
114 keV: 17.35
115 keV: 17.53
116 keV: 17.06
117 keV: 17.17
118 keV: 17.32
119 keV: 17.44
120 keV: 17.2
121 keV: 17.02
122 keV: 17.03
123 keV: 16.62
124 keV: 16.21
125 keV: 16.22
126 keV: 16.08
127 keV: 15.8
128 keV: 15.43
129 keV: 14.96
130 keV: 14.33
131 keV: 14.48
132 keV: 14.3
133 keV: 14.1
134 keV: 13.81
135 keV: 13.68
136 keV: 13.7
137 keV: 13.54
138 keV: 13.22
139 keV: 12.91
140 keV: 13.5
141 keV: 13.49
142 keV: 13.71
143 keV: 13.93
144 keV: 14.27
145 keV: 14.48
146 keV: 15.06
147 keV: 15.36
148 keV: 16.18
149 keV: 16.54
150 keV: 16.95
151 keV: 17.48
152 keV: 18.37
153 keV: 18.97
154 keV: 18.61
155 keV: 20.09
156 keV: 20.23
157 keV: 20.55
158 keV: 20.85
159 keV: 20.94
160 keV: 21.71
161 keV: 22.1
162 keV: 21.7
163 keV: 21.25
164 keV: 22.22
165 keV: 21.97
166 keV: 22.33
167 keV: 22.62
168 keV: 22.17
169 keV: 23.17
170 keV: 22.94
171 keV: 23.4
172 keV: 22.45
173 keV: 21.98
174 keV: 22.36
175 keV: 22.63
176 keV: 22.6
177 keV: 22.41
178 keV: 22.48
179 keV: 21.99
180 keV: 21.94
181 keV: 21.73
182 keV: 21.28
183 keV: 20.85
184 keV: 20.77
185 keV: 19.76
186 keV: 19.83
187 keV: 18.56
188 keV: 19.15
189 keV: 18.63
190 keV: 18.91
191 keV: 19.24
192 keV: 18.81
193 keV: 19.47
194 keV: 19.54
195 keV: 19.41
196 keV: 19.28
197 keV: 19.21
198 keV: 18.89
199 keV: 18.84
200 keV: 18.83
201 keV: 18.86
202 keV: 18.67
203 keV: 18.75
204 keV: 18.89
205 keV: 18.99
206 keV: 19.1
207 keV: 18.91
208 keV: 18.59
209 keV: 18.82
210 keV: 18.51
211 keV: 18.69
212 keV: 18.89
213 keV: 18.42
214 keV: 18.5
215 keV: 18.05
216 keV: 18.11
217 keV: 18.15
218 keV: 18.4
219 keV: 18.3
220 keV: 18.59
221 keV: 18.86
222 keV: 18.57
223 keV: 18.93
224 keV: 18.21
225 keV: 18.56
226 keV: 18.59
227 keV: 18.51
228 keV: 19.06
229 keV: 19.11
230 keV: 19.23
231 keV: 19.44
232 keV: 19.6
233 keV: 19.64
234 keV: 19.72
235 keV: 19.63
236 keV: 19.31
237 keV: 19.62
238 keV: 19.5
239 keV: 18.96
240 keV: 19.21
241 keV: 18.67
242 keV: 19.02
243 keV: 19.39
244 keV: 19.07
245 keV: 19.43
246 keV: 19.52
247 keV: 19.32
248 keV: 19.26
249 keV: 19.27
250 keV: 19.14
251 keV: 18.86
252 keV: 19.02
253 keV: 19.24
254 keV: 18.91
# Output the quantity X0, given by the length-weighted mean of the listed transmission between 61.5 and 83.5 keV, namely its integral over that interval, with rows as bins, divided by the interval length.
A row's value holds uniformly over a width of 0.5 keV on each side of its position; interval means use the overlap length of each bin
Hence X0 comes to 18.1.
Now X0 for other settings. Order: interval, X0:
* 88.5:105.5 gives 17.3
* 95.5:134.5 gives 16.5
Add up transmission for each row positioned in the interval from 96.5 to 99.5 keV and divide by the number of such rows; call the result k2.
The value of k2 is 16.9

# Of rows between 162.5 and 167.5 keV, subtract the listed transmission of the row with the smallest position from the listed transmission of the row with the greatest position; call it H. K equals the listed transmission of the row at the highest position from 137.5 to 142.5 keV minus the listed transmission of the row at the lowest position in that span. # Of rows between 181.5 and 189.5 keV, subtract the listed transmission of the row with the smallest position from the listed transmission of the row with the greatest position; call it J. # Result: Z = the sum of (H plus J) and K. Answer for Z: -0.8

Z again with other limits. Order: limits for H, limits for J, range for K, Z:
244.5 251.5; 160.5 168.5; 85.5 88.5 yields -0.1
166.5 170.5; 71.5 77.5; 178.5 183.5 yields -0.9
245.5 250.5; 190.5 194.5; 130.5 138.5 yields -1.3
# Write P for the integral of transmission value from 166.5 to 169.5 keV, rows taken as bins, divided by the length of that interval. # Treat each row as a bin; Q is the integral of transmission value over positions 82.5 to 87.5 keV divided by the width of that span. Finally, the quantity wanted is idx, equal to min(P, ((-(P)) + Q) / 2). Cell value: -2.4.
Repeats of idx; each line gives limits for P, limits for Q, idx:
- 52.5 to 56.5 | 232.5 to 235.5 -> 1.8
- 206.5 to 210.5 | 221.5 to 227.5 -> -0.1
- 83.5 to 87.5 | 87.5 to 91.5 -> -0.1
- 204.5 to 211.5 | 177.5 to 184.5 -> 1.4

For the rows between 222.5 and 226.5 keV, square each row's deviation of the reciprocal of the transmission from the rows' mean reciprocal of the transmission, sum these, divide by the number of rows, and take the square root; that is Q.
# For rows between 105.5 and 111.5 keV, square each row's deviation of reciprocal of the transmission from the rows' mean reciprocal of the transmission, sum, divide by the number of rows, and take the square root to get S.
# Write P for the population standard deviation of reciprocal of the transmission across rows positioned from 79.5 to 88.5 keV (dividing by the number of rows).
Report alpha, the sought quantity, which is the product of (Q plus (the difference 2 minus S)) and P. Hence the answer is 0.0015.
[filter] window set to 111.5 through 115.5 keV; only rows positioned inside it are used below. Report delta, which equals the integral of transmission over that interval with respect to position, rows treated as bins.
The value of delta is 69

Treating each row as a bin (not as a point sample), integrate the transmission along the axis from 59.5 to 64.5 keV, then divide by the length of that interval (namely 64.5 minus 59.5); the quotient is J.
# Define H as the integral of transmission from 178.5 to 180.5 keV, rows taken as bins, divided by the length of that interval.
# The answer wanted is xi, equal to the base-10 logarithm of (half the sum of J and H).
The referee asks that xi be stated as 1.29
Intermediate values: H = 22.0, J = 17.4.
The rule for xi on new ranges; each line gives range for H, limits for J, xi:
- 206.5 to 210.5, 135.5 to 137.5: 1.21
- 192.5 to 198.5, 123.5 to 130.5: 1.24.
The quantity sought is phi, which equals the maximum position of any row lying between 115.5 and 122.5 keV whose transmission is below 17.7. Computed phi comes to 122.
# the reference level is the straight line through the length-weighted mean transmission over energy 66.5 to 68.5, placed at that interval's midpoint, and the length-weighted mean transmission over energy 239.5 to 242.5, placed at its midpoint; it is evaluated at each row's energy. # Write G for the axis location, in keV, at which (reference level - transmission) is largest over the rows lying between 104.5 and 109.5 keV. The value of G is 105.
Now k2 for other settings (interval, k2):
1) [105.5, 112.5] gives 17.1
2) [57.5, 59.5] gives 16.8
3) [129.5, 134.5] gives 14.2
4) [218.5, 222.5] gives 18.6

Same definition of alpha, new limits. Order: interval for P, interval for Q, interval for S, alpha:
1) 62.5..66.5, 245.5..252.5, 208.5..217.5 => 0.0012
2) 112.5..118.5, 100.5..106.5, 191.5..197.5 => 0.0018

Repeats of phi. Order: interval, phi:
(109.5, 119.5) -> 119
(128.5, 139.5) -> 139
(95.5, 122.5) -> 122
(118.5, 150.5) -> 150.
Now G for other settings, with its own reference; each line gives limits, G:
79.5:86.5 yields 86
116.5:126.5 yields 126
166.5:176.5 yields 173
